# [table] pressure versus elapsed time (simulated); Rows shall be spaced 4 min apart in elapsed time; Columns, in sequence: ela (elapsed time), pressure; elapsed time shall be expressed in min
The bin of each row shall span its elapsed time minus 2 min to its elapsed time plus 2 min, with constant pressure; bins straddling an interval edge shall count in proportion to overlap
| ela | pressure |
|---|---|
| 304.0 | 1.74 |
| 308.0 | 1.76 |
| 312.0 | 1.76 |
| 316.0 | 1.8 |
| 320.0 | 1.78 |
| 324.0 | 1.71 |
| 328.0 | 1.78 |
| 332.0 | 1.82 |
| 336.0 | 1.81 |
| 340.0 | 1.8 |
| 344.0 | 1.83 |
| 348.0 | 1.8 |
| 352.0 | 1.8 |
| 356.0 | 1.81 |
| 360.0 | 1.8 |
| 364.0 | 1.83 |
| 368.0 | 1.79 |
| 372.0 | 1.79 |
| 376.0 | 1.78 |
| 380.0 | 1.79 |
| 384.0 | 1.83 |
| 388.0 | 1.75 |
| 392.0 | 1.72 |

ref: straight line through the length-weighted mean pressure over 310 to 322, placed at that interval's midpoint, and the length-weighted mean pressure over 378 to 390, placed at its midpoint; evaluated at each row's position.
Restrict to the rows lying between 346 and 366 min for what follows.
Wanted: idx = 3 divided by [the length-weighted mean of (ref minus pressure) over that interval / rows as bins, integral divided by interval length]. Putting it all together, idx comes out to -136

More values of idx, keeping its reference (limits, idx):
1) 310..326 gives 169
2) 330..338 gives -93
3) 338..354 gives -130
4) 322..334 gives 255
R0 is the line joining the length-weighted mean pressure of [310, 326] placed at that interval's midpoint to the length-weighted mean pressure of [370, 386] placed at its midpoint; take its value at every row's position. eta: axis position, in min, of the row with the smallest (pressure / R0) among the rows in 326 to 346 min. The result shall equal 328.0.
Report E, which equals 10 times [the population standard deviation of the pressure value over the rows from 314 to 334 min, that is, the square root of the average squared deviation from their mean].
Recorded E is 0.37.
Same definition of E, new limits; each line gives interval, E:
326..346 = 0.17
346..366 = 0.12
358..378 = 0.17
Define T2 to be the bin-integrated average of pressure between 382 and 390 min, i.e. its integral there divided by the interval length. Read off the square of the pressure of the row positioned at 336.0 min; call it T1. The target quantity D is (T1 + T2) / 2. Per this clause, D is 2.53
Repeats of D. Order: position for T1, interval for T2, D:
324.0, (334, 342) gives 2.36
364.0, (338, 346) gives 2.58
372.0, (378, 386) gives 2.51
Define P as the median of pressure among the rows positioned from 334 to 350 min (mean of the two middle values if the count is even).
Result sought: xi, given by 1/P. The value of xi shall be 0.554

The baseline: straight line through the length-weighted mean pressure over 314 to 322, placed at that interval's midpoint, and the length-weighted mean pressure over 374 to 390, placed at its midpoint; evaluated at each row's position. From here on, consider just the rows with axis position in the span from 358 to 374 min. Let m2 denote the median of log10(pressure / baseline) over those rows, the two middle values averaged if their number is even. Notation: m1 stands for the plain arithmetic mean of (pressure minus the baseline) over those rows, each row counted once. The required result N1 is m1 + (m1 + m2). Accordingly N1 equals 0.030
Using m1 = 0.0144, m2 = 0.0017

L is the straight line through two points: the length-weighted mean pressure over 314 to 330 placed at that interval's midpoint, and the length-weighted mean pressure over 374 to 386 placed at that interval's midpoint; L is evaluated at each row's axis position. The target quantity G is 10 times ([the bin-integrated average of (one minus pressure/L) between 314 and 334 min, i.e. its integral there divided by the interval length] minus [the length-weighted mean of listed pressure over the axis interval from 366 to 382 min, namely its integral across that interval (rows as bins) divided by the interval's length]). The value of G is -17.9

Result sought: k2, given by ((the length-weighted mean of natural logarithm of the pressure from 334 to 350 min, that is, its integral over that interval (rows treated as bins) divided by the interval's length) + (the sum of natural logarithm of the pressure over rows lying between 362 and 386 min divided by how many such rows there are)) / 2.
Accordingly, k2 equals 0.591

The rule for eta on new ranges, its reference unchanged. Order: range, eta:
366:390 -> 388.0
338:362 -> 360.0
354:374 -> 372.0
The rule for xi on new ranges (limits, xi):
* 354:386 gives 0.557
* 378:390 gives 0.559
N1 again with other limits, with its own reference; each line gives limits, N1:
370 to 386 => 0.020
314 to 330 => -0.047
